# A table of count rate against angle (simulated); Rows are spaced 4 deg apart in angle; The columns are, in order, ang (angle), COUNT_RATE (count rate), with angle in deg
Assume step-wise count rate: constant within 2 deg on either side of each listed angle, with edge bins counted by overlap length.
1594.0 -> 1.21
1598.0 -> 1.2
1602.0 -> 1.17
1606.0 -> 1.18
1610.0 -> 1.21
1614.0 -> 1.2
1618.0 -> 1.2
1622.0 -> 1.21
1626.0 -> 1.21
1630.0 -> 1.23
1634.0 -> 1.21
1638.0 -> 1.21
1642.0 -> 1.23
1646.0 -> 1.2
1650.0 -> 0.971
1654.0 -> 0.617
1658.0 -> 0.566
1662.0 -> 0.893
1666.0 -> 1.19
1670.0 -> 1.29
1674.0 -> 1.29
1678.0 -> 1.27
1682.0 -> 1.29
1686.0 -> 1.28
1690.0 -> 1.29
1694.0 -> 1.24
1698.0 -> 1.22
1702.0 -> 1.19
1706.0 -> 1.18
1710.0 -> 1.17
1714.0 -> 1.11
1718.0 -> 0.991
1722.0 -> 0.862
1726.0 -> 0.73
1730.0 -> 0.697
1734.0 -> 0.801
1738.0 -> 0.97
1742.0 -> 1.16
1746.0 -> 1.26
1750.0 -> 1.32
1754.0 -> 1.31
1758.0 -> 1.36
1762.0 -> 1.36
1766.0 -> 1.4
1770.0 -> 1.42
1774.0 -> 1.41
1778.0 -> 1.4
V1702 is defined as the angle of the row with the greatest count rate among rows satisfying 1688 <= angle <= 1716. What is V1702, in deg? 1690.0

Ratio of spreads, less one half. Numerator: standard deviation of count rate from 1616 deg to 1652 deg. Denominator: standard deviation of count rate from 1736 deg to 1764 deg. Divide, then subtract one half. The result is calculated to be 0.1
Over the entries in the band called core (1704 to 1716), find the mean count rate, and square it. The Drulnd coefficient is 1.3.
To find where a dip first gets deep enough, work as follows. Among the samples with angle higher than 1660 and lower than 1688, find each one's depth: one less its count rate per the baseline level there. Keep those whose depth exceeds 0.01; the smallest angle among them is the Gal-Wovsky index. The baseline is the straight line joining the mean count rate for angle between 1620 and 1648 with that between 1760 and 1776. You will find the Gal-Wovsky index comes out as 1662.0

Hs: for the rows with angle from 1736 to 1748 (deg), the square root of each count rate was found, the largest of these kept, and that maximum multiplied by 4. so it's 4.49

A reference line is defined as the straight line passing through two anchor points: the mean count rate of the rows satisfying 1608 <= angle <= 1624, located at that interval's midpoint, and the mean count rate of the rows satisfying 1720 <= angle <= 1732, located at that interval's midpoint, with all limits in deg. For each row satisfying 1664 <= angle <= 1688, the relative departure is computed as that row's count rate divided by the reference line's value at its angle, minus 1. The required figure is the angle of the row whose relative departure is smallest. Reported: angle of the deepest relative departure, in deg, 1666.0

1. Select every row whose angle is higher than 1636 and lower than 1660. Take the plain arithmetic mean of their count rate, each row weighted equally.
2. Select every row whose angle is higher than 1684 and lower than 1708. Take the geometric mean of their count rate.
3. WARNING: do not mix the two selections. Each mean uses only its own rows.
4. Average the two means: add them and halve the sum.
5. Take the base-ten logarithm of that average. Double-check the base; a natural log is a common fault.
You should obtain 0.041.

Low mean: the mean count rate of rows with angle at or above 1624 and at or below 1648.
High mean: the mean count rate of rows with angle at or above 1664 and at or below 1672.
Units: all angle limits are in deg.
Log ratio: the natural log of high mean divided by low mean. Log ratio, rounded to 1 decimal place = 0.0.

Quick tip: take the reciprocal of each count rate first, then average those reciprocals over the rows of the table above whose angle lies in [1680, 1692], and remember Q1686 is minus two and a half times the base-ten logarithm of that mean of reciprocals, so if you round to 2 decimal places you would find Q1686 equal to 0.27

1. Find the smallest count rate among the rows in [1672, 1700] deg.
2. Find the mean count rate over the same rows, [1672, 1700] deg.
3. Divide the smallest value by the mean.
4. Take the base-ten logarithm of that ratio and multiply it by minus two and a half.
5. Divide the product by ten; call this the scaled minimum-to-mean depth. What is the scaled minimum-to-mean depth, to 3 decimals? 0.004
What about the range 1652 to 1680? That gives 0.064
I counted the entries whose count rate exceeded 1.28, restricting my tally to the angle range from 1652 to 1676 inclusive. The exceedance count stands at 2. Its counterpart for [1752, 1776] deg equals 6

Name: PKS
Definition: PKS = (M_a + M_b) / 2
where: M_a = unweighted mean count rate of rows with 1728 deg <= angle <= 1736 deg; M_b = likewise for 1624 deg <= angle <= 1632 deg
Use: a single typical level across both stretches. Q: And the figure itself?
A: 0.98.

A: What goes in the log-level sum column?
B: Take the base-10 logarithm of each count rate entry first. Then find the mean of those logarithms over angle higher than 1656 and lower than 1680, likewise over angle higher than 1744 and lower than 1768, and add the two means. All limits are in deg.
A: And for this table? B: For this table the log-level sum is 0.14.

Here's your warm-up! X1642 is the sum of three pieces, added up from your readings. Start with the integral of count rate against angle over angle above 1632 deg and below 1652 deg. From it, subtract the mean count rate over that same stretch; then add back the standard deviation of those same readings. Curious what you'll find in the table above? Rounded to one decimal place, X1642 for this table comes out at 22.2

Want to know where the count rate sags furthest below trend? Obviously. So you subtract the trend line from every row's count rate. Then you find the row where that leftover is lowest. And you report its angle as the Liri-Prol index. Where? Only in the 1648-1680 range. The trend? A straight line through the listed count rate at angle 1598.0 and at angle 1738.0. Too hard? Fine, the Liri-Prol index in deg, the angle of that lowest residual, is 1658.0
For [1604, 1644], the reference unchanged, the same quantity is 1606.0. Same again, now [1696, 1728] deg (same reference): 1726.0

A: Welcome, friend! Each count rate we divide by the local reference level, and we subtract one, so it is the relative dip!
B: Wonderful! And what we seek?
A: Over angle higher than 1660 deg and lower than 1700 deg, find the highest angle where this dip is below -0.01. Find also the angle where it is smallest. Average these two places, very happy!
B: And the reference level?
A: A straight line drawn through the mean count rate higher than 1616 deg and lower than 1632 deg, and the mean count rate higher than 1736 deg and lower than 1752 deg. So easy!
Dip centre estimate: 1662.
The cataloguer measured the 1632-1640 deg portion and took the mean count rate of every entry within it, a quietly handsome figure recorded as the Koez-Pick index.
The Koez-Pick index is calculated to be 1.21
